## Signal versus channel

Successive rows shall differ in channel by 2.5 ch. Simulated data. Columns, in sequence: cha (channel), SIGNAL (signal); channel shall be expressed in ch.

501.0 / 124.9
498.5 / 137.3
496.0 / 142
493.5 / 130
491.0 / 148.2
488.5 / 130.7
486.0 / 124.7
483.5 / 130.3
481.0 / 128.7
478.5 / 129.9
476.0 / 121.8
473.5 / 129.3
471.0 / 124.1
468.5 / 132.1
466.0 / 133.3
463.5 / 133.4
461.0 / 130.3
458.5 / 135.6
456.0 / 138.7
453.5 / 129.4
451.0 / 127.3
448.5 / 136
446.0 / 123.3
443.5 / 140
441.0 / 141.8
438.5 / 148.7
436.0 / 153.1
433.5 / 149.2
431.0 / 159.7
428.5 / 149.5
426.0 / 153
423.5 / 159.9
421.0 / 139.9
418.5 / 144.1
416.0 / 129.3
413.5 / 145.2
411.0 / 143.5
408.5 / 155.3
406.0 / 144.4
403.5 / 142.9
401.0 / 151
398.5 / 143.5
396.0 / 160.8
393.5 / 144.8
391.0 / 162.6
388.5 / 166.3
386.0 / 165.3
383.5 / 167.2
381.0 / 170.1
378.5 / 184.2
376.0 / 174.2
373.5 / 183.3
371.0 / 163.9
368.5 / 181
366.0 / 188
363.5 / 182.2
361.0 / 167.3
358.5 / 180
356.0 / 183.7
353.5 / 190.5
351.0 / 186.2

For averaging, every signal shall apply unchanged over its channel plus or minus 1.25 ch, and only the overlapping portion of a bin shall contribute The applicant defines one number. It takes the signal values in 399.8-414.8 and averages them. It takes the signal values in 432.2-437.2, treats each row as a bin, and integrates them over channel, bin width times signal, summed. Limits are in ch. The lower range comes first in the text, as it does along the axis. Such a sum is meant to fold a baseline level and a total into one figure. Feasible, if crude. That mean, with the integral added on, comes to 903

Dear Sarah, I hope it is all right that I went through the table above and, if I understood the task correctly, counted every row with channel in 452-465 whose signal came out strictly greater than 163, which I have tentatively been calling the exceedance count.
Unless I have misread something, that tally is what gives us 0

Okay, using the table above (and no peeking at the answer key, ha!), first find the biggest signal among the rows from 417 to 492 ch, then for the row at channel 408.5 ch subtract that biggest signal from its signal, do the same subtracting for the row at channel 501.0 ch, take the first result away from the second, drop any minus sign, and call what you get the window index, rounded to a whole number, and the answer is 30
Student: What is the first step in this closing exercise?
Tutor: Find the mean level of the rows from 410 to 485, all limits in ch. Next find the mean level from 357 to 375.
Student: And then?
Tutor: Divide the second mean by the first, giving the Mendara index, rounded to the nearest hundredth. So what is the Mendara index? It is 1.29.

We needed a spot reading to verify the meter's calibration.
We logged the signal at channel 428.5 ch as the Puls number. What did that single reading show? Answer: 149.5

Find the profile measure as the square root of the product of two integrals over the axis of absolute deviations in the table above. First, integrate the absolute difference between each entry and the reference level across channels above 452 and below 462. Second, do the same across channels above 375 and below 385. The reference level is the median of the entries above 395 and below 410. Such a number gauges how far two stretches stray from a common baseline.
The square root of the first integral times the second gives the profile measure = 193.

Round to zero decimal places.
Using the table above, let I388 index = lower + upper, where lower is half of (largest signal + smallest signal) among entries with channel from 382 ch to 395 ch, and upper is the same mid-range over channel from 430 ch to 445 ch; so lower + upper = 306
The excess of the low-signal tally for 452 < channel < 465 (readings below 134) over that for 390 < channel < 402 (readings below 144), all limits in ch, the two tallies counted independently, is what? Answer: 2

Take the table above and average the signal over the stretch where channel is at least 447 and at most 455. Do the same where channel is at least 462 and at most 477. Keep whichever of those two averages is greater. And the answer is 131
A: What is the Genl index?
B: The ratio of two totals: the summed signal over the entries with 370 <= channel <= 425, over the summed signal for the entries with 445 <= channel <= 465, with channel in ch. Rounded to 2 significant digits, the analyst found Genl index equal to 3.3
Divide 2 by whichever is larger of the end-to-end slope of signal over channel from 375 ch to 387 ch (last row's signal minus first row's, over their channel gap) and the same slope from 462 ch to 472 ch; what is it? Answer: -2.2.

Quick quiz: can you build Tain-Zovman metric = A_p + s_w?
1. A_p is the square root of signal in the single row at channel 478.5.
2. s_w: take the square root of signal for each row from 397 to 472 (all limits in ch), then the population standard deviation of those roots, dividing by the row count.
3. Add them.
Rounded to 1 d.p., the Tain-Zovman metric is 11.8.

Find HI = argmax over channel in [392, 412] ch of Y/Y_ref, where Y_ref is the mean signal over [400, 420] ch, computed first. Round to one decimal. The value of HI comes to 396.0 ch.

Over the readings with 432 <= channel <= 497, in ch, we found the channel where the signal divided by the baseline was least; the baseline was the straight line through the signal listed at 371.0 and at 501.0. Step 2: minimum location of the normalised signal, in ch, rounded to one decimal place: 446.0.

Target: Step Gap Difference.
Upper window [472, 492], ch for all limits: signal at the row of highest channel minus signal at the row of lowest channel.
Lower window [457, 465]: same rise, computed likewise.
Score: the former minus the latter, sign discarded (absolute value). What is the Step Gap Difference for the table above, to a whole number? 21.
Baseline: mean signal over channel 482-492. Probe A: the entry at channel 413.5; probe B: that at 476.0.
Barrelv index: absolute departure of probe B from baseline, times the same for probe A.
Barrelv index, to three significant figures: 137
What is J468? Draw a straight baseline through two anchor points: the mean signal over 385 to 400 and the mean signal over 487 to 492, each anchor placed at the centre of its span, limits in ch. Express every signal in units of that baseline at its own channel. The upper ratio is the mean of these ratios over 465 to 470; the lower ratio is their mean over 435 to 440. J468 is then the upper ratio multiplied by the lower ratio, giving 0.94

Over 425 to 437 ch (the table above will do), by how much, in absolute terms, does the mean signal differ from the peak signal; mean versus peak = 7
